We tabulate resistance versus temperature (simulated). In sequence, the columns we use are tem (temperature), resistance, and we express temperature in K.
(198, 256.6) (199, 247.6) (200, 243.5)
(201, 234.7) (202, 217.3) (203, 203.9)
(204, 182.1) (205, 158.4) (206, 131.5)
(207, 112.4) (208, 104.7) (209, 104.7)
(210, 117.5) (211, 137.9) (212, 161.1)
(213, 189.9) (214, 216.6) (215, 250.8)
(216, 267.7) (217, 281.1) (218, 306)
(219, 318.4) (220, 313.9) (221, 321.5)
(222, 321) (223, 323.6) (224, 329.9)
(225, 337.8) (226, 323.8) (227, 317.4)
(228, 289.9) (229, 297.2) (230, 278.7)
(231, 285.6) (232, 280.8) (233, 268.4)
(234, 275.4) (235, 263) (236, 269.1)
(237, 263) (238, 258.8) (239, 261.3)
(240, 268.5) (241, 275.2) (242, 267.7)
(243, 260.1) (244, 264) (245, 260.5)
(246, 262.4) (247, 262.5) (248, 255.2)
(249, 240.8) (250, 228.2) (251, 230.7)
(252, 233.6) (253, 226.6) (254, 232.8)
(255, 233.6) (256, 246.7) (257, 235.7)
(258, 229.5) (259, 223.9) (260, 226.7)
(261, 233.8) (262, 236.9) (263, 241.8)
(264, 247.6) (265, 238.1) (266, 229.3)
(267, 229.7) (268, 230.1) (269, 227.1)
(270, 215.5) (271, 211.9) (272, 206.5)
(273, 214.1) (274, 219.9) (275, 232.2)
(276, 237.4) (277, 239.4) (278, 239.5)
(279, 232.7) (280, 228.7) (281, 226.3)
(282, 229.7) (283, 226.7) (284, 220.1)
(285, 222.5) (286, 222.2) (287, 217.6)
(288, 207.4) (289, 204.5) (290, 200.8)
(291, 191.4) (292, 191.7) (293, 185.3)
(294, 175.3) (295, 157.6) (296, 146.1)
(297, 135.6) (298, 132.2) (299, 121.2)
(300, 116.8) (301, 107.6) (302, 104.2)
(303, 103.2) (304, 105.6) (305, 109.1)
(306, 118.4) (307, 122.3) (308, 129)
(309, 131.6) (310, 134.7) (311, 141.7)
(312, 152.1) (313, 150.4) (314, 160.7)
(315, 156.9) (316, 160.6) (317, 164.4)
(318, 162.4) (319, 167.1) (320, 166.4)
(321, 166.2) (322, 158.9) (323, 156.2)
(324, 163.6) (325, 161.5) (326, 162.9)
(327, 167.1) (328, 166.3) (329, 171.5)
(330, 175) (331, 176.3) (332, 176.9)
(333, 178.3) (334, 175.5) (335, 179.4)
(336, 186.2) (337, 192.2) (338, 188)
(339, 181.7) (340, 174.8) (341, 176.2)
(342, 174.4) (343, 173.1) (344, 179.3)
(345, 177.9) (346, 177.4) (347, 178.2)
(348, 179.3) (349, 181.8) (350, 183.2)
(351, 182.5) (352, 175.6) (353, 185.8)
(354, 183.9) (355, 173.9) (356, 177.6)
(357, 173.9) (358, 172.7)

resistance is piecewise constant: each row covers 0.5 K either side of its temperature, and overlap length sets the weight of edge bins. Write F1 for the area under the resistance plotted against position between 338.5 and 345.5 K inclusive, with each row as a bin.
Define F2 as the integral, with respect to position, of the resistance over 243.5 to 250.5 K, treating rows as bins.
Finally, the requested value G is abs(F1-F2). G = 536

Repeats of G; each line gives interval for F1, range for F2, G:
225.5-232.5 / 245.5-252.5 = 360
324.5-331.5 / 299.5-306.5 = 416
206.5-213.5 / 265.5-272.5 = 622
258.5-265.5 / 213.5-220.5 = 306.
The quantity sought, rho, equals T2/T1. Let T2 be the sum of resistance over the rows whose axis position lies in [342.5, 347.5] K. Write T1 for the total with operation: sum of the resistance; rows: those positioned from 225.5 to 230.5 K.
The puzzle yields 0.59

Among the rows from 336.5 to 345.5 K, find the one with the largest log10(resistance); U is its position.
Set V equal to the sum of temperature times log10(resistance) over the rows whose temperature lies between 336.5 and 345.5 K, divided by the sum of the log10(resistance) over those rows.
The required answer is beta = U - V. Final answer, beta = -4.0 K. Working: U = 337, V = 341.0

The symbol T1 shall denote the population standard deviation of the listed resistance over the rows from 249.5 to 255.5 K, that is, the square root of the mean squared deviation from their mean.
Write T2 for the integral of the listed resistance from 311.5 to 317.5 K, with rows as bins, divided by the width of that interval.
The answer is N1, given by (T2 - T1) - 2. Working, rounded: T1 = 2.7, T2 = 158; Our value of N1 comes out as 153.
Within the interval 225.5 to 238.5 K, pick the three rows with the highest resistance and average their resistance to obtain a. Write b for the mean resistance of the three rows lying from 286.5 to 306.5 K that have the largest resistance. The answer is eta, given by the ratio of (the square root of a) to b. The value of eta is 0.084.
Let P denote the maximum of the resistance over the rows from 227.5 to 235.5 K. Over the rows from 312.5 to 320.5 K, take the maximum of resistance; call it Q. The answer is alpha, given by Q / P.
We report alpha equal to 0.6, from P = 297.2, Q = 167.1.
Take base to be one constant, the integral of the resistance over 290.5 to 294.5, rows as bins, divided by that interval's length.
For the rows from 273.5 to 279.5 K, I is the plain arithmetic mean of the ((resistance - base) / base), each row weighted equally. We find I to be 0.26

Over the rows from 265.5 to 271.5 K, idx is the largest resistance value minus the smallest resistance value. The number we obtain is 18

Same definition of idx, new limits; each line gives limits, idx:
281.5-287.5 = 12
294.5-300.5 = 41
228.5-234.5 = 29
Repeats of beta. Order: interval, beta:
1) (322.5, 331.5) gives 4.0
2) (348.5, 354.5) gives 1.5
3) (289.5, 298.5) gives -3.9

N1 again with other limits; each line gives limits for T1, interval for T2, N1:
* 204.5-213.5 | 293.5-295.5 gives 137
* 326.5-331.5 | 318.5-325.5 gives 157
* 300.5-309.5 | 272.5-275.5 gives 210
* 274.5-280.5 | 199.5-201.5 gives 233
